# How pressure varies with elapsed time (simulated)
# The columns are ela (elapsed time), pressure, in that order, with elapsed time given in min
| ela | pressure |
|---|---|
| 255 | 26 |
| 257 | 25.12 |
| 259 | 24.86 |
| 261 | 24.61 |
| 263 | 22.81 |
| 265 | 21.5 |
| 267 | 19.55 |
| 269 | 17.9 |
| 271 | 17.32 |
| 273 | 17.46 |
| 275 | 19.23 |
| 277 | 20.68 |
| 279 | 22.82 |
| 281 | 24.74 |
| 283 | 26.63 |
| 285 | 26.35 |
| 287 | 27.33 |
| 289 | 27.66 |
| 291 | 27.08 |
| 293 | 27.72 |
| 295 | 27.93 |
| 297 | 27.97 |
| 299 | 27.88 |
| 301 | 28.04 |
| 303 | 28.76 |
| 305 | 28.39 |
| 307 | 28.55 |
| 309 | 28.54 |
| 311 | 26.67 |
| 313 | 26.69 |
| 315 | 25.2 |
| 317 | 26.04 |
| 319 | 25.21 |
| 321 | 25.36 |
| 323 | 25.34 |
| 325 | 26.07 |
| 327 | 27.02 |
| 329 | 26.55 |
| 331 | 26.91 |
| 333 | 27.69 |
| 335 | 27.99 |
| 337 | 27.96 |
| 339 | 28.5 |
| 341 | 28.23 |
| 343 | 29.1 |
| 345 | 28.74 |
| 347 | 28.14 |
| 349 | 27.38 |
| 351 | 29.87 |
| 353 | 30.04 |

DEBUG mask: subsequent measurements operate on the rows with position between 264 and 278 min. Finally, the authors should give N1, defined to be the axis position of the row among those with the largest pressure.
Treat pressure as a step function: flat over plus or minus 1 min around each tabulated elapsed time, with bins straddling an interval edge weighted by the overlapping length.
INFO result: 265 min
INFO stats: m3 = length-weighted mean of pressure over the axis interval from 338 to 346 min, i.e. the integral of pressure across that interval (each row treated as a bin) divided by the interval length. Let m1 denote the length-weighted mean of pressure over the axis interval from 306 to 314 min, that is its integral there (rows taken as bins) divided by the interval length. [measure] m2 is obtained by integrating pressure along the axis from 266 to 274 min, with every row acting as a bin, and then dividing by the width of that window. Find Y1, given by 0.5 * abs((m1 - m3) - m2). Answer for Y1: 9.5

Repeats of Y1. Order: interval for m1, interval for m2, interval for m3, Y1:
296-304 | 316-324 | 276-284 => 10.5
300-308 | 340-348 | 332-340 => 14.1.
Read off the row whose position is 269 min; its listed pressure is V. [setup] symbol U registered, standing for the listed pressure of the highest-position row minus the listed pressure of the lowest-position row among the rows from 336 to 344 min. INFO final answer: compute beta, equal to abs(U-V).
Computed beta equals 17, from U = 1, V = 17.9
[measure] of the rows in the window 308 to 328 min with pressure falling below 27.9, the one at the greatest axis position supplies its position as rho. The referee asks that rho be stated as 327 min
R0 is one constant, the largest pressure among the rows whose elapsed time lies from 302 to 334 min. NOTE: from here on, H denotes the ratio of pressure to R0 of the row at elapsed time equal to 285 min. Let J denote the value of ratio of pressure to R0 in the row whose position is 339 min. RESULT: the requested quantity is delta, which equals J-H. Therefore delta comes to 0.07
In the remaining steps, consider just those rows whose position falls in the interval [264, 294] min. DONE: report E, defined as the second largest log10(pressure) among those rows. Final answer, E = 1.44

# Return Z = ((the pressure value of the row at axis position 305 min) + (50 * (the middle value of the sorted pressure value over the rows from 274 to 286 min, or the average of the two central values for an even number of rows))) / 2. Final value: 609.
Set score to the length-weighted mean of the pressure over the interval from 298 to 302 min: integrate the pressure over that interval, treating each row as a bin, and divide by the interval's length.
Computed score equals 28.0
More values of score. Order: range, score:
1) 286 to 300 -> 27.7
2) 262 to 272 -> 19.8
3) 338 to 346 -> 28.6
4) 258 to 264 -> 24.1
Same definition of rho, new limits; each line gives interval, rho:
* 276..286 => 285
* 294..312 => 311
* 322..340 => 333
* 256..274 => 273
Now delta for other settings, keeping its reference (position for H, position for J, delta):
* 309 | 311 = -0.07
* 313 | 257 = -0.05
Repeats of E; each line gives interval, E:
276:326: 1.46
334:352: 1.46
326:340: 1.45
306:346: 1.46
